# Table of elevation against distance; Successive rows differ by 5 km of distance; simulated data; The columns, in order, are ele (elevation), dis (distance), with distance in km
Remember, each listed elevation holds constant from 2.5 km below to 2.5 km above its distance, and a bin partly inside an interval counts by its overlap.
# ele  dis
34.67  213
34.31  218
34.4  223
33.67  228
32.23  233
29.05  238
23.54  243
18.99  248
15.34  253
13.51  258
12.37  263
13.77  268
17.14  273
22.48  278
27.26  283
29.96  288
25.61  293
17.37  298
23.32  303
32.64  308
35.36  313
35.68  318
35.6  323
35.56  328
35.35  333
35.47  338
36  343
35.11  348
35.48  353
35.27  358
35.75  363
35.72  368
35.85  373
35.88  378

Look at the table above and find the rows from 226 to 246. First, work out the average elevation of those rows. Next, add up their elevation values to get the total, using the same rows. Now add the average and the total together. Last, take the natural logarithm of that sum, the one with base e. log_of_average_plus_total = 5.0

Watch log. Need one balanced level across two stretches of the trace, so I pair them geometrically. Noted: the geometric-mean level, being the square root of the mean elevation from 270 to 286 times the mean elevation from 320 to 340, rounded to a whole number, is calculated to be 28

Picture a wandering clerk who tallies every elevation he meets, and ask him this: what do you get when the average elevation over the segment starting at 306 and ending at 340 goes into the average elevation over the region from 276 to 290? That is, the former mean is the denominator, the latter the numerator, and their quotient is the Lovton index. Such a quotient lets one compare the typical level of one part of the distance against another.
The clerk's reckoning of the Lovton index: 0.76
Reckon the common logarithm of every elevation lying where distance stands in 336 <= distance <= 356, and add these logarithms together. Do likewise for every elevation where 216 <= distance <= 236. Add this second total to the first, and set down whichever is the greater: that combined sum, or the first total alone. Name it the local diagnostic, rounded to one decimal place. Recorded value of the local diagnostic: 12.3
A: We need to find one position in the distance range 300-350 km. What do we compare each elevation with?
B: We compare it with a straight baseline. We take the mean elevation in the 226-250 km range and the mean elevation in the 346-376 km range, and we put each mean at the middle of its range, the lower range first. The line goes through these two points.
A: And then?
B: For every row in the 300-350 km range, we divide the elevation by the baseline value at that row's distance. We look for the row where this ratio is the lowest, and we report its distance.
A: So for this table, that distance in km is 303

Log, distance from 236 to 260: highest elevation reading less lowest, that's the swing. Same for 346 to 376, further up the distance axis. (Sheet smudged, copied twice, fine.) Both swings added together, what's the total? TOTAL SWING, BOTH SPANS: 16.3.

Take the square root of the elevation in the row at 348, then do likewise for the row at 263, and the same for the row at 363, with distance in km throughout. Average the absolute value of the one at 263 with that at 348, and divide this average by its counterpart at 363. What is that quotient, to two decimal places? 0.79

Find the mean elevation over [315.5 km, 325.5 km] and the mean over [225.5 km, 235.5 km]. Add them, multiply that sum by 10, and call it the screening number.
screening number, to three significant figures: 686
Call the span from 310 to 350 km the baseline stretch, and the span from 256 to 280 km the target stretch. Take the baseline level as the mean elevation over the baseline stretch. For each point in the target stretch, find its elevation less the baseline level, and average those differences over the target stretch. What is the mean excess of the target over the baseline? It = -20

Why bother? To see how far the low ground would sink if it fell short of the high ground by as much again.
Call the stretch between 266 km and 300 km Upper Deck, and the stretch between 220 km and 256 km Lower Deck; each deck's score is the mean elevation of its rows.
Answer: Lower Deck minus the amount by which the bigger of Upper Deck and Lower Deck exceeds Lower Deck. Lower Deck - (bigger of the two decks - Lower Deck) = 27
